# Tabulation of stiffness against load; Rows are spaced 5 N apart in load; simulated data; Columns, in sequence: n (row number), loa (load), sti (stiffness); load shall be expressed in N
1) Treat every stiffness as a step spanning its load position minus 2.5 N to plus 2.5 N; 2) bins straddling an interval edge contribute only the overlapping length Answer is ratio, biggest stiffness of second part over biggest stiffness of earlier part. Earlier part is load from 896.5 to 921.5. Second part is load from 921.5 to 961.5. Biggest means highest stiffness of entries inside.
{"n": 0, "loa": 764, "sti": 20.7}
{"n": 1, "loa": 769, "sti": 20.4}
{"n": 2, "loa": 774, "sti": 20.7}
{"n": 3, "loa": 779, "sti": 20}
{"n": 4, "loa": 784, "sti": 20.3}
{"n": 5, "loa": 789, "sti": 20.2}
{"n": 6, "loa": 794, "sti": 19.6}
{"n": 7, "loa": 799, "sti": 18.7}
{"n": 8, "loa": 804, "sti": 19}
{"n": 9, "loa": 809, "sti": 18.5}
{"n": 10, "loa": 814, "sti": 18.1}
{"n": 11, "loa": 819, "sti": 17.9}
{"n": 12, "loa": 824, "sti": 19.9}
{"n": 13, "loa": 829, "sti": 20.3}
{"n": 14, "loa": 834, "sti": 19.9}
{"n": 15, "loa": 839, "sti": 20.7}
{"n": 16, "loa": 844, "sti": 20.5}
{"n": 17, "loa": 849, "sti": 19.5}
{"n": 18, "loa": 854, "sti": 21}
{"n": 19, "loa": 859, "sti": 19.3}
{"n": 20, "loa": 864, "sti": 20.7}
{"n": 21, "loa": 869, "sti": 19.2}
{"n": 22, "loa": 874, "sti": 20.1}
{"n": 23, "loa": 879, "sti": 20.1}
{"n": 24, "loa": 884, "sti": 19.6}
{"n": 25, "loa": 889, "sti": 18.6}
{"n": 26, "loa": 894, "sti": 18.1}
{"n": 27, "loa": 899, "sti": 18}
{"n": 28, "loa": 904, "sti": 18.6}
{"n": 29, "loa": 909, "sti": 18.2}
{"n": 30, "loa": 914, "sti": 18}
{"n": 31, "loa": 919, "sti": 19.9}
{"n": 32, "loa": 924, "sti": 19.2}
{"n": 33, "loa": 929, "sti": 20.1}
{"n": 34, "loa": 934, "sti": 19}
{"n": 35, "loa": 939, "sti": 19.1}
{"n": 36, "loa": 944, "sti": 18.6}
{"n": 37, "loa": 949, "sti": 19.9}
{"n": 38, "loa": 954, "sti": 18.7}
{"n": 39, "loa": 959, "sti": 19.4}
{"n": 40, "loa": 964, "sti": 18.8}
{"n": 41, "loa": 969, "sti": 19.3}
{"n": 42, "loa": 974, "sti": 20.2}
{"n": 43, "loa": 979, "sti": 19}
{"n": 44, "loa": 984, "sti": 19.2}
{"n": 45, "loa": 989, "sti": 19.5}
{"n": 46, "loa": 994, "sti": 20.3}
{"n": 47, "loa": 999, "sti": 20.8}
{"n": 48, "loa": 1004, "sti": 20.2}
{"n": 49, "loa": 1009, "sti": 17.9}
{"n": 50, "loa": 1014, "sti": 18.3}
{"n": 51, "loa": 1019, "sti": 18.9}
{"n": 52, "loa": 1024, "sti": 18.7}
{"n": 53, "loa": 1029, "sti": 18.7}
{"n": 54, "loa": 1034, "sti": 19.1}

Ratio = 1.01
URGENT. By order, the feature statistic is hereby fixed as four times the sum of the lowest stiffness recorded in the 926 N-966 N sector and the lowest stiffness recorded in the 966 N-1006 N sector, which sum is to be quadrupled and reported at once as 150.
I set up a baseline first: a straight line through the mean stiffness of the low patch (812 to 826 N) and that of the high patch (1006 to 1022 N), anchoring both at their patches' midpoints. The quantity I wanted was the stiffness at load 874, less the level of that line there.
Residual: 1.5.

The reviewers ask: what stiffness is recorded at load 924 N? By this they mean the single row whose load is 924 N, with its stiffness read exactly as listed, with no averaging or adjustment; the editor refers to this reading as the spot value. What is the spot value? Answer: 19.2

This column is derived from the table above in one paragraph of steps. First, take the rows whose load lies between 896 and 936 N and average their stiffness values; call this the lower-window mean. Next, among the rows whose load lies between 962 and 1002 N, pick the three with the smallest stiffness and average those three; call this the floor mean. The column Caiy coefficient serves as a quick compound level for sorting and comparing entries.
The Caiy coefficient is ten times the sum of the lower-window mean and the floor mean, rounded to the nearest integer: 379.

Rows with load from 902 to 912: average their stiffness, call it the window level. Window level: 18.4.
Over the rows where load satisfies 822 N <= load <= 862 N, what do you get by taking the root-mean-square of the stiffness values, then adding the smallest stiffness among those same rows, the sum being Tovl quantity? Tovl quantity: 39.4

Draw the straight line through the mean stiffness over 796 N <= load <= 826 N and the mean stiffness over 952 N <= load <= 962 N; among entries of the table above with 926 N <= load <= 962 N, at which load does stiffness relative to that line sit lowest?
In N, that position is 944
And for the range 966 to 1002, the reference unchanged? 979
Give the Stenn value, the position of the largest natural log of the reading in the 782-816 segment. 784 N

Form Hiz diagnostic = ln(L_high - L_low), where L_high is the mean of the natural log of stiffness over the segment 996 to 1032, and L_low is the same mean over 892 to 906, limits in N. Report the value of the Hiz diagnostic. -3.1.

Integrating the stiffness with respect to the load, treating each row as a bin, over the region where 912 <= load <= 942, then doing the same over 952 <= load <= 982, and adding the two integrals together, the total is 1154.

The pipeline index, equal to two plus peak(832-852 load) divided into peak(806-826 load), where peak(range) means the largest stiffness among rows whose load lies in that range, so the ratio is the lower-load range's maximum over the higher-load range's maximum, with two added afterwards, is 2.96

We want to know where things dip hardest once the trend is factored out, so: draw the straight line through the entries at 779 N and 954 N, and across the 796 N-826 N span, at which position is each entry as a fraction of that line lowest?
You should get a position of 819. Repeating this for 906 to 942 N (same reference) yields 914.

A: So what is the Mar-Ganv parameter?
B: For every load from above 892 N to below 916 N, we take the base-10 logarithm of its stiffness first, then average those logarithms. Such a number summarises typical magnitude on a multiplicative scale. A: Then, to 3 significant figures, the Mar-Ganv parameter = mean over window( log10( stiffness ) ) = 1.26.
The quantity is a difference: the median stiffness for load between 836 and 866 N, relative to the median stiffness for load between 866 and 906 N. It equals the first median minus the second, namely 1.7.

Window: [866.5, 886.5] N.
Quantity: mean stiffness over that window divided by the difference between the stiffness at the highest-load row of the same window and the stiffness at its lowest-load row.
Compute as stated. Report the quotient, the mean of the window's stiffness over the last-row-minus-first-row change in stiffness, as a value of 49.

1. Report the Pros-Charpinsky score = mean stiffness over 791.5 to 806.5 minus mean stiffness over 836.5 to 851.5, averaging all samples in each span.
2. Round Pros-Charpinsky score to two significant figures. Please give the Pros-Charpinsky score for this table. -1.1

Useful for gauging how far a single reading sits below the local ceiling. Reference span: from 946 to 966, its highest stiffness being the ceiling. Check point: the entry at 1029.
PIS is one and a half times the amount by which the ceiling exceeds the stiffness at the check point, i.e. 1.8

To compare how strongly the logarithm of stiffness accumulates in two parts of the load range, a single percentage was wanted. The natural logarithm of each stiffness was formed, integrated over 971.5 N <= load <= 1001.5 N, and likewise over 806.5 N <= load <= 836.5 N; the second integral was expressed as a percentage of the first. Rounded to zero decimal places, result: 99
